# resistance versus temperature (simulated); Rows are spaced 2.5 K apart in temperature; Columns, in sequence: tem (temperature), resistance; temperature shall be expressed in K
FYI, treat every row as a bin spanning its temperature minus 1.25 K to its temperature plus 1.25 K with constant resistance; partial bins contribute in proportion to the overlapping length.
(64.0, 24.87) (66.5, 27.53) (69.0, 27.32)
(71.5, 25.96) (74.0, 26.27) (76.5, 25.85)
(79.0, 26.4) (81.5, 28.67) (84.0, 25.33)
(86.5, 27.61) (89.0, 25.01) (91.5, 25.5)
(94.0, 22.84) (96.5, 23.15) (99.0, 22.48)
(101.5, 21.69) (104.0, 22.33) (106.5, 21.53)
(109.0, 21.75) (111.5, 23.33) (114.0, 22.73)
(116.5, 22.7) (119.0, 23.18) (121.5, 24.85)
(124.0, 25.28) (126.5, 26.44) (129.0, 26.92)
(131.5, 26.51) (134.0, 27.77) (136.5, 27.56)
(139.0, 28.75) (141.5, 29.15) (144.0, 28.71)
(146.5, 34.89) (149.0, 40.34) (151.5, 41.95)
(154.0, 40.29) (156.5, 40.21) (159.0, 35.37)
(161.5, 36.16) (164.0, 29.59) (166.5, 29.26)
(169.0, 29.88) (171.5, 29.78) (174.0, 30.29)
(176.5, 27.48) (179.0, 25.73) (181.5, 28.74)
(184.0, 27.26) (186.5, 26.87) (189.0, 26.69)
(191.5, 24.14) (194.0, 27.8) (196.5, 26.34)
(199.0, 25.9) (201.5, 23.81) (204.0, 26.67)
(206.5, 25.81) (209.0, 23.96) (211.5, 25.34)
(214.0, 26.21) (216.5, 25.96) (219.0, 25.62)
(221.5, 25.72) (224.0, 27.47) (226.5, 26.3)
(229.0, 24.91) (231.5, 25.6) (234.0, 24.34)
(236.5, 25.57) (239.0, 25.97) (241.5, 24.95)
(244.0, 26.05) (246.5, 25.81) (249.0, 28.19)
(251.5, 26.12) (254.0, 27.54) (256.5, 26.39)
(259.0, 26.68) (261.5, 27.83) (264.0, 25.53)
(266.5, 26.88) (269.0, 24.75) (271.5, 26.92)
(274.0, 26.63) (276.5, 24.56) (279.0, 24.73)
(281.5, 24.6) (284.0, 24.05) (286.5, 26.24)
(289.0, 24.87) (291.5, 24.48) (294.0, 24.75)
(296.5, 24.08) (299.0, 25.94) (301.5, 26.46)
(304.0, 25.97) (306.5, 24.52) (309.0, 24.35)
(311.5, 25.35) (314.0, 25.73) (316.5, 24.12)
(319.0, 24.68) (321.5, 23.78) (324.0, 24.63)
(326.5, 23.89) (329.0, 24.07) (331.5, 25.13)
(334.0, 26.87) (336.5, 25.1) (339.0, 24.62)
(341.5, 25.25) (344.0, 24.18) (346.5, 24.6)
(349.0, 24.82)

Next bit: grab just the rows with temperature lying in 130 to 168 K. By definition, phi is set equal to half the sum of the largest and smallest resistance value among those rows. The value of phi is 34.2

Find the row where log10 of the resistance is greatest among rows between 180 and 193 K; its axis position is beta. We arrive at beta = 181.5 K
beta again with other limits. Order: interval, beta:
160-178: 161.5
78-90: 81.5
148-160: 151.5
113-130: 129.0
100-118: 111.5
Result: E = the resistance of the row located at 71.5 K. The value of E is 25.96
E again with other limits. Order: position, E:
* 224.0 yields 27.47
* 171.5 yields 29.78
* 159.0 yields 35.37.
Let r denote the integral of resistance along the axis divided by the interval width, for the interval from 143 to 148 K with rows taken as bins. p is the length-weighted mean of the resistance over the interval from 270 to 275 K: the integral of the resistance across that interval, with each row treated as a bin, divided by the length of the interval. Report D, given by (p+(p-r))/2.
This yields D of 10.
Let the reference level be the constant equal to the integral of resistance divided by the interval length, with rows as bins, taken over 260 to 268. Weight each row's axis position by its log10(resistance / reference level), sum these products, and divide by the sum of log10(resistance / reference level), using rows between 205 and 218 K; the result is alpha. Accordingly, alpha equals 210.4 K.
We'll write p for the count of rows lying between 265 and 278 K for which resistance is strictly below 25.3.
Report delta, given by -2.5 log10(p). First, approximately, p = 2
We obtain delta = -0.8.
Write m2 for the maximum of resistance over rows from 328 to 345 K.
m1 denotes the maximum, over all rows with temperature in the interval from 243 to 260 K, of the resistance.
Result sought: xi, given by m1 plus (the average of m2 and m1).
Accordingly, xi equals 55.7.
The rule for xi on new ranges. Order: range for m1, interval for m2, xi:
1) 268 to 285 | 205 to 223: 53.5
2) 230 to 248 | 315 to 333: 51.6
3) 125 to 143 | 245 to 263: 57.8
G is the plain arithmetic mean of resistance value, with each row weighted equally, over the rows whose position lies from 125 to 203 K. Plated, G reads 30.0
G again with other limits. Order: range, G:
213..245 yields 25.7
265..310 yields 25.3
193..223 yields 25.8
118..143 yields 26.6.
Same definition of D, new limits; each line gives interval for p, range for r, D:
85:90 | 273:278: 14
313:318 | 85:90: 12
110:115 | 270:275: 10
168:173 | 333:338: 17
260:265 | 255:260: 13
